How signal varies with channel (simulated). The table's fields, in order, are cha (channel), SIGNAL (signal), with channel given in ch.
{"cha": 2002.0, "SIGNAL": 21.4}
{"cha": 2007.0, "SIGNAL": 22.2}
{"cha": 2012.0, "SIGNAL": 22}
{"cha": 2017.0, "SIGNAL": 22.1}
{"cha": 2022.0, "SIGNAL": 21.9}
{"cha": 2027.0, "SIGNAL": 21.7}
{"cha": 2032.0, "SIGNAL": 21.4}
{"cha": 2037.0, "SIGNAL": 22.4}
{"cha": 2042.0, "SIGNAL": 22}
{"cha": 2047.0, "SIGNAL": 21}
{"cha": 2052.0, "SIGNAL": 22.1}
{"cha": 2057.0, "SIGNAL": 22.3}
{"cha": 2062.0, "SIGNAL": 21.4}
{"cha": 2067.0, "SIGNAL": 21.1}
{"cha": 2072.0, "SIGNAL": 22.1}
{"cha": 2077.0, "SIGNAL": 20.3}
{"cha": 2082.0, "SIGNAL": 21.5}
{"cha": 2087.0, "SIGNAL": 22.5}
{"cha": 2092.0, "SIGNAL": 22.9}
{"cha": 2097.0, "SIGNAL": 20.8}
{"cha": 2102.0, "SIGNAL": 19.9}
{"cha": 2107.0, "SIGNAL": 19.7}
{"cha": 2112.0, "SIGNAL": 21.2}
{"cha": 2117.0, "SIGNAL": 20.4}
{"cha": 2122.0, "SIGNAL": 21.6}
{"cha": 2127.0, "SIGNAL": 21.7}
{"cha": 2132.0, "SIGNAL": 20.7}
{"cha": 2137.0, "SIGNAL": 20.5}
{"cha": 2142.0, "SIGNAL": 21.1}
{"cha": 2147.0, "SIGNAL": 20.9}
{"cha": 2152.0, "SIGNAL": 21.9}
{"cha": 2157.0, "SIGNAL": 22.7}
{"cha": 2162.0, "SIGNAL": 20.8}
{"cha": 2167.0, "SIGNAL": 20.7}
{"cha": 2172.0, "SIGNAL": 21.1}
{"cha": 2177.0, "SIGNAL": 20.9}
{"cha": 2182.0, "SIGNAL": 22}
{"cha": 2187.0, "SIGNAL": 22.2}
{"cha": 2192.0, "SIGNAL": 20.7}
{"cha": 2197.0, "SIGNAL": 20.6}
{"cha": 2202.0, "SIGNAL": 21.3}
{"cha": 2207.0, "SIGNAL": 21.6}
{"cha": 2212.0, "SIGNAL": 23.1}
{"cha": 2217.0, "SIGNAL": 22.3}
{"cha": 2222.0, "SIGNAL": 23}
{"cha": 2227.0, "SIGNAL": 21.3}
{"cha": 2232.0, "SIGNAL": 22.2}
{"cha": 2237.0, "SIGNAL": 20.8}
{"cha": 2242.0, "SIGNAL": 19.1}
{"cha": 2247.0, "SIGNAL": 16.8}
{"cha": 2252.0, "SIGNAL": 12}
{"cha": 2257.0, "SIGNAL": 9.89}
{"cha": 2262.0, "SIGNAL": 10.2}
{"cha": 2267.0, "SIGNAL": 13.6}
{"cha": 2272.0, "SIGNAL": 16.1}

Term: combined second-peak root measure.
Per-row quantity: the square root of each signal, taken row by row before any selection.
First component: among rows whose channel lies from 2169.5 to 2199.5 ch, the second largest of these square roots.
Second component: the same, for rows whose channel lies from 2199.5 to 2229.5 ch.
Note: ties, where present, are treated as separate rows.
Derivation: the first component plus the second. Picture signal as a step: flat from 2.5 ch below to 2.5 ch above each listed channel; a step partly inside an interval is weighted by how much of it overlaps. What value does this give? 9.486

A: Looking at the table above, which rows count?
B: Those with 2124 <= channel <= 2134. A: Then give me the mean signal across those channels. 21.2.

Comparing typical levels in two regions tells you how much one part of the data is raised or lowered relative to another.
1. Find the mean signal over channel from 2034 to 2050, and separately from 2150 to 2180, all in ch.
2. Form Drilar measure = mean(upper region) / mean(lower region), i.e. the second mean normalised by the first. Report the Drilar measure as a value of 0.98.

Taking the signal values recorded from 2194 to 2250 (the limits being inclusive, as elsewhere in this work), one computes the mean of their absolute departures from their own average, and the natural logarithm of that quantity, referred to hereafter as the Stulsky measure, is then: 0.26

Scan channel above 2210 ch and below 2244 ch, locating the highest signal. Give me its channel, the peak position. 2212.0 ch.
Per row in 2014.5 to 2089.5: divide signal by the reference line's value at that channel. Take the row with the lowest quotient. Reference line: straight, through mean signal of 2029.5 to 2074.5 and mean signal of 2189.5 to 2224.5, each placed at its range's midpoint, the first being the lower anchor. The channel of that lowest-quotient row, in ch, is 2077.0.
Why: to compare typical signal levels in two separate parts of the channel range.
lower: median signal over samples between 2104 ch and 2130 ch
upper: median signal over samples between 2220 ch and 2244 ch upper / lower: 1.005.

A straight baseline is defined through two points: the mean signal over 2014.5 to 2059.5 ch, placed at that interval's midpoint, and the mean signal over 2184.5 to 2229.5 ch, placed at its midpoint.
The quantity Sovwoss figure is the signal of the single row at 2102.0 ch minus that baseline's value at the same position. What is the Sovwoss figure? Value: -1.9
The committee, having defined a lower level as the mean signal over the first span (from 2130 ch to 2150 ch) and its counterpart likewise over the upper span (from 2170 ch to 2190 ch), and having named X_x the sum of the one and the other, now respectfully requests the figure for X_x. 42.4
